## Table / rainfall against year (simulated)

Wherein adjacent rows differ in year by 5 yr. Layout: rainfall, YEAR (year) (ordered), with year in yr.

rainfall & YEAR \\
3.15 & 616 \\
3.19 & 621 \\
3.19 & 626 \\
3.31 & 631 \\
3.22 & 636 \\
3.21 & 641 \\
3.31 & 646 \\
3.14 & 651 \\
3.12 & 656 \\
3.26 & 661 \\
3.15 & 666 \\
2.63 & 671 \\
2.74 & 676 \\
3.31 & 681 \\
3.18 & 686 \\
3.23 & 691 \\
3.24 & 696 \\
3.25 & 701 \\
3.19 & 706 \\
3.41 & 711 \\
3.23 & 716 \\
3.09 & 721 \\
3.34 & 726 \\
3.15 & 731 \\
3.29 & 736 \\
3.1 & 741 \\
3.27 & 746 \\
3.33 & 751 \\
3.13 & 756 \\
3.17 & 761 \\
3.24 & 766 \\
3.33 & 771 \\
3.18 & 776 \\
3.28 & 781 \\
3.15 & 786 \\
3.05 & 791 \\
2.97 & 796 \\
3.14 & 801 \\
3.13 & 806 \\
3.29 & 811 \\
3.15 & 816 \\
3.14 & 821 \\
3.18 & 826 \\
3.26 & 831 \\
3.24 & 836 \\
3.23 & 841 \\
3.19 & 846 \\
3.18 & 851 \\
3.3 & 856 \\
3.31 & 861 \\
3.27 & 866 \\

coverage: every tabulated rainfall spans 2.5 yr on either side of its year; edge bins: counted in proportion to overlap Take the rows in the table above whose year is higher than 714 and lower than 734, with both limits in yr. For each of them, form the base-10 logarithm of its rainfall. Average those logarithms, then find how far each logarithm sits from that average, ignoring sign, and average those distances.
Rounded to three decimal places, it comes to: 0.011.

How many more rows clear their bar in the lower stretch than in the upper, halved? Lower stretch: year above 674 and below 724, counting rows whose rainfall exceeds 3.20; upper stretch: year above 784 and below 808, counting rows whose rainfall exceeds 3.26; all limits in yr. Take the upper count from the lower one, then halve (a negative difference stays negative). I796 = 3.0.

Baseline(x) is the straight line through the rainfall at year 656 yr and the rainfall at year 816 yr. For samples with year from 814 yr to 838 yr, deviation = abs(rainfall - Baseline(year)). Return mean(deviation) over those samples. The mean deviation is 0.05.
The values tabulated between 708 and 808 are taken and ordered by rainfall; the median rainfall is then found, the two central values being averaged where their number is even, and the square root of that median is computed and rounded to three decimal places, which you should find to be 1.782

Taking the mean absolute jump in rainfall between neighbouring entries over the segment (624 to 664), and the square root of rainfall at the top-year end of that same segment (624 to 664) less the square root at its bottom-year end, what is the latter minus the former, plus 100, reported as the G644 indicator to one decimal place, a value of 99.9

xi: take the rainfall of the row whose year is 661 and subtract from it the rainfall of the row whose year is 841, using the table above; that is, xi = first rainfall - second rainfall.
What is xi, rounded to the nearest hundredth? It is 0.03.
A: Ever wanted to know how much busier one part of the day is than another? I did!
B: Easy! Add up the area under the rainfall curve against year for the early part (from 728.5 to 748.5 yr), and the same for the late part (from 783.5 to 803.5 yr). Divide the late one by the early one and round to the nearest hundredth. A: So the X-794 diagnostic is 0.96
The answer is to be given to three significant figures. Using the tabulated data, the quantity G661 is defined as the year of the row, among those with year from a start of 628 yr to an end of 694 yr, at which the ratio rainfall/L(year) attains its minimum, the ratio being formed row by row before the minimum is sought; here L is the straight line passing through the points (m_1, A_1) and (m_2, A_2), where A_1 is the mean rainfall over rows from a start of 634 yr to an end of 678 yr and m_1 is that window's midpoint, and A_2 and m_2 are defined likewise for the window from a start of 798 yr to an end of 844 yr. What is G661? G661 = 671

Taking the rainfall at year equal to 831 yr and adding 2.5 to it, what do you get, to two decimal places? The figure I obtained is 5.76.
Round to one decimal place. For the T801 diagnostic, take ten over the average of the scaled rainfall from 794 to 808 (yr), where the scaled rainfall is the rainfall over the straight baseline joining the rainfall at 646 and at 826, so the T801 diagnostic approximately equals 10.4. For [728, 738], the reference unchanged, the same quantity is 10.1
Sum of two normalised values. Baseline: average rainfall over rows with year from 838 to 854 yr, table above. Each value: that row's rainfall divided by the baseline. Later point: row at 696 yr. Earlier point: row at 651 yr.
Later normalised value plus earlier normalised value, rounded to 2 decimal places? 1.99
